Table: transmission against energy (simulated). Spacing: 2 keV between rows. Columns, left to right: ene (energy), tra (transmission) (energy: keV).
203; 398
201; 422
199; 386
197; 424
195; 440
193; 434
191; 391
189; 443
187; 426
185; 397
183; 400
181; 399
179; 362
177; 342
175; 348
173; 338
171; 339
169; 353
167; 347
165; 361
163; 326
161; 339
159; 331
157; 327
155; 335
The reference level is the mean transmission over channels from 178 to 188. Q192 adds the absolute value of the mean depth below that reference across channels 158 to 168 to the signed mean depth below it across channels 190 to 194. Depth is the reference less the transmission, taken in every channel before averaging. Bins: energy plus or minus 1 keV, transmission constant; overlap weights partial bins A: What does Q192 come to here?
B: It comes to 40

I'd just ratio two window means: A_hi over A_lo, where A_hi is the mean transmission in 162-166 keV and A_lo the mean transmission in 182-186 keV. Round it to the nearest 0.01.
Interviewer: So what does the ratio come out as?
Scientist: 0.86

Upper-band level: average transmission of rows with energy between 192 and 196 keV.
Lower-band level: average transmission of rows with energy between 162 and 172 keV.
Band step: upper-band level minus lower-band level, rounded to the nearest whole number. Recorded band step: 92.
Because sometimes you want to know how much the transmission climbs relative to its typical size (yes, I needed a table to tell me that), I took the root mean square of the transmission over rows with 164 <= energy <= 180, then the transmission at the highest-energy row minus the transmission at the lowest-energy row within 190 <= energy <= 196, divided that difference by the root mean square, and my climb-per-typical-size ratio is 0.14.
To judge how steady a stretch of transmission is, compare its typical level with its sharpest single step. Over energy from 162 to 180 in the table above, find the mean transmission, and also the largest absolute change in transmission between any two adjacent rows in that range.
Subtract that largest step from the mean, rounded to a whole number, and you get 311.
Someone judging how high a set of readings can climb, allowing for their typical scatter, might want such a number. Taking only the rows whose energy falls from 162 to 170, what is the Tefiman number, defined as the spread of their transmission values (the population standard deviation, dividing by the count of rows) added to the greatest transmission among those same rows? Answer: 374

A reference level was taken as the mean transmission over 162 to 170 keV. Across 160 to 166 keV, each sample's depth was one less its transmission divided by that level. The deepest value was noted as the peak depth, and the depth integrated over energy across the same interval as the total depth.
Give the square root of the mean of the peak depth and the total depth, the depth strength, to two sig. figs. 0.27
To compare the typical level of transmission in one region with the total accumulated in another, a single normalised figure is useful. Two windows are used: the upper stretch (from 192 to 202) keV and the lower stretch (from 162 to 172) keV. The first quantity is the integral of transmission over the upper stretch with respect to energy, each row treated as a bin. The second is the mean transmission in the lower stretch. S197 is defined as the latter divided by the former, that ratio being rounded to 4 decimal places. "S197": 0.0820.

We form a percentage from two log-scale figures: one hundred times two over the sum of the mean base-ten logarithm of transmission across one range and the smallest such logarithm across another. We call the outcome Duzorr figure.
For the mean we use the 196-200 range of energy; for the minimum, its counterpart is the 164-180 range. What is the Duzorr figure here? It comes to 38.9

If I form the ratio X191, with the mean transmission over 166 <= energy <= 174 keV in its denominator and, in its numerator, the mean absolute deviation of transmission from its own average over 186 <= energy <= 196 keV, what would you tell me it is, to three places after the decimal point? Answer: 0.043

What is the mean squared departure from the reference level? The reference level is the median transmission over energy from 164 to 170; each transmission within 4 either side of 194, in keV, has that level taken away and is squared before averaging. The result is 5154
